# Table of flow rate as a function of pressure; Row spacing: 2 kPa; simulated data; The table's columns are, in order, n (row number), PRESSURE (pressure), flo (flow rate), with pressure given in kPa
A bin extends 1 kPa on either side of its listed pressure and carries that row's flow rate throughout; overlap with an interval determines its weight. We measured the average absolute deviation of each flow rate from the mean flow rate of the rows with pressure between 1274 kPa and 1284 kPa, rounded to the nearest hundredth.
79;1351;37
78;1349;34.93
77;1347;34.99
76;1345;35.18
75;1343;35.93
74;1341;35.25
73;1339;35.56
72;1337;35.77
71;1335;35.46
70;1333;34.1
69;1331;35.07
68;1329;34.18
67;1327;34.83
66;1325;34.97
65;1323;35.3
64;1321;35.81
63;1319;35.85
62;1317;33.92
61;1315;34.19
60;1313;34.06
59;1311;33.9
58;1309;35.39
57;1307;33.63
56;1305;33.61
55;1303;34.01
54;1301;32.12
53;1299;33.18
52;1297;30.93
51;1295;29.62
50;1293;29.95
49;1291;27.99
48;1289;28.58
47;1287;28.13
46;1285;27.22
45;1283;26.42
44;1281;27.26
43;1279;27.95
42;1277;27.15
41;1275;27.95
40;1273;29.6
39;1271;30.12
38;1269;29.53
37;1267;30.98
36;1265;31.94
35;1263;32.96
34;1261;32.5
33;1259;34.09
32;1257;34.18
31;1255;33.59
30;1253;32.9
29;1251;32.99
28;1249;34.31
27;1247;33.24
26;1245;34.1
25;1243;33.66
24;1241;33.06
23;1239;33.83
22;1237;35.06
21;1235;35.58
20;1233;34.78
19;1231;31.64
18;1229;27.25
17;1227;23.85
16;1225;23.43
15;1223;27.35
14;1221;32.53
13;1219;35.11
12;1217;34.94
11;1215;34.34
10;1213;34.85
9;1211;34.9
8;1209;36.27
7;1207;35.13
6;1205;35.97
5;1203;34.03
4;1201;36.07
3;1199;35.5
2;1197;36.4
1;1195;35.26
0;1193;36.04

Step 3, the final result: 0.48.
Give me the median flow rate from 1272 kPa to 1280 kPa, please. 28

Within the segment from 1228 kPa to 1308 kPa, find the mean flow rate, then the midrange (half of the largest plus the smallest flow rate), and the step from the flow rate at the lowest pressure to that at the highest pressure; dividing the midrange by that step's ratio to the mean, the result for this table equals 153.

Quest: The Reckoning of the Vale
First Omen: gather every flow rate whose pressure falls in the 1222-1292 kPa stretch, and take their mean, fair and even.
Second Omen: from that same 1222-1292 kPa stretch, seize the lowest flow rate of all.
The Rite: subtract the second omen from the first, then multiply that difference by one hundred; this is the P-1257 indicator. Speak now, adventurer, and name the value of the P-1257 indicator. 729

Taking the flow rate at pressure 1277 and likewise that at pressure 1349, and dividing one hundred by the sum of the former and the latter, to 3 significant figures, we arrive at 1.61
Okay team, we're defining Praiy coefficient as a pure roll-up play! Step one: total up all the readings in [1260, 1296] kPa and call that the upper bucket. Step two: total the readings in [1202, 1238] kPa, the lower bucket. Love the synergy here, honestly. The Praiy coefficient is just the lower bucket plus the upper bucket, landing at 1113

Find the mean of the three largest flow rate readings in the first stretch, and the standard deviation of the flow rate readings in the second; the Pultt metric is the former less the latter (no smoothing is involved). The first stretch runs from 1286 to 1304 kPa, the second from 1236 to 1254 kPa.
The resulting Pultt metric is 32.4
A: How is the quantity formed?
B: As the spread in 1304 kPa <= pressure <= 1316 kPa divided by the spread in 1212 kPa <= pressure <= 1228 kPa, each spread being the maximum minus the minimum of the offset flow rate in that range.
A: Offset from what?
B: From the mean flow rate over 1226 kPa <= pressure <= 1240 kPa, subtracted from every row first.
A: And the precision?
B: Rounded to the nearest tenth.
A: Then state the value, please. 0.2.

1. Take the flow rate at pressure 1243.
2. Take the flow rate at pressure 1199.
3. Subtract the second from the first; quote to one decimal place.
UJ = -1.8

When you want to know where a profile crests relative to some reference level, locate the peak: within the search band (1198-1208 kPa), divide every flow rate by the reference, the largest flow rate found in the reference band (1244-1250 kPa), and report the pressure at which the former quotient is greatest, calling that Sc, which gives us 1201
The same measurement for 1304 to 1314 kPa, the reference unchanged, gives 1309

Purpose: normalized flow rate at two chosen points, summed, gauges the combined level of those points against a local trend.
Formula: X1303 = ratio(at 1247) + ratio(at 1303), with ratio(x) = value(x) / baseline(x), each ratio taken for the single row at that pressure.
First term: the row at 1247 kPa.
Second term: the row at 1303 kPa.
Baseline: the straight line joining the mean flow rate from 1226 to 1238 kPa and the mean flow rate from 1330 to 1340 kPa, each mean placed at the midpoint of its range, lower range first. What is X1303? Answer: 2.04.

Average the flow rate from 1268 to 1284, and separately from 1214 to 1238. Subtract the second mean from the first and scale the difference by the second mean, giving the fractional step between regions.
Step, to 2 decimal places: -0.10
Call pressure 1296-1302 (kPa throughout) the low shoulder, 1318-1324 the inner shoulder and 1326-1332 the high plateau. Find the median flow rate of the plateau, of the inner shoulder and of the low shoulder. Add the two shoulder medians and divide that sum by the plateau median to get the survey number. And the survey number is 1.95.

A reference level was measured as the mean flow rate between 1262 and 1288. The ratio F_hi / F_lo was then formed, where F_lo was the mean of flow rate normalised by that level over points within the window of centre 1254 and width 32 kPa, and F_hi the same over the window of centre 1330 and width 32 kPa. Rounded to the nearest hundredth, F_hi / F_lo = 1.06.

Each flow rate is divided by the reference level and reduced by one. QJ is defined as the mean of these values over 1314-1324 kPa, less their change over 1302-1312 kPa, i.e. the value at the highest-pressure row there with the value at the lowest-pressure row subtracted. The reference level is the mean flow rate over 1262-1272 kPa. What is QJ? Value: 0.13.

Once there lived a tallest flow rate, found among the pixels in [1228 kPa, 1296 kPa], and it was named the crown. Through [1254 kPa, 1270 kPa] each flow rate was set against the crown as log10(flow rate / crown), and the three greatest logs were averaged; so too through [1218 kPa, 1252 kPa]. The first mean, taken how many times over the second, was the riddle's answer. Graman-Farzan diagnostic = 5.0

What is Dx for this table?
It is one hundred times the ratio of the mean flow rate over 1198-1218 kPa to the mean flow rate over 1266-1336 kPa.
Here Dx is 111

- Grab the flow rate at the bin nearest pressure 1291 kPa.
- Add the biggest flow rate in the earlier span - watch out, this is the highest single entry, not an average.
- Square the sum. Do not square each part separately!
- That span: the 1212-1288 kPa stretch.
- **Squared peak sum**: 4041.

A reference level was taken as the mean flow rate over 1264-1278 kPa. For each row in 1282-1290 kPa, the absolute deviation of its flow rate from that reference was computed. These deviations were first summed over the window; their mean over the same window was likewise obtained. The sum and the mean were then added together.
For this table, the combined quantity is 10.1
